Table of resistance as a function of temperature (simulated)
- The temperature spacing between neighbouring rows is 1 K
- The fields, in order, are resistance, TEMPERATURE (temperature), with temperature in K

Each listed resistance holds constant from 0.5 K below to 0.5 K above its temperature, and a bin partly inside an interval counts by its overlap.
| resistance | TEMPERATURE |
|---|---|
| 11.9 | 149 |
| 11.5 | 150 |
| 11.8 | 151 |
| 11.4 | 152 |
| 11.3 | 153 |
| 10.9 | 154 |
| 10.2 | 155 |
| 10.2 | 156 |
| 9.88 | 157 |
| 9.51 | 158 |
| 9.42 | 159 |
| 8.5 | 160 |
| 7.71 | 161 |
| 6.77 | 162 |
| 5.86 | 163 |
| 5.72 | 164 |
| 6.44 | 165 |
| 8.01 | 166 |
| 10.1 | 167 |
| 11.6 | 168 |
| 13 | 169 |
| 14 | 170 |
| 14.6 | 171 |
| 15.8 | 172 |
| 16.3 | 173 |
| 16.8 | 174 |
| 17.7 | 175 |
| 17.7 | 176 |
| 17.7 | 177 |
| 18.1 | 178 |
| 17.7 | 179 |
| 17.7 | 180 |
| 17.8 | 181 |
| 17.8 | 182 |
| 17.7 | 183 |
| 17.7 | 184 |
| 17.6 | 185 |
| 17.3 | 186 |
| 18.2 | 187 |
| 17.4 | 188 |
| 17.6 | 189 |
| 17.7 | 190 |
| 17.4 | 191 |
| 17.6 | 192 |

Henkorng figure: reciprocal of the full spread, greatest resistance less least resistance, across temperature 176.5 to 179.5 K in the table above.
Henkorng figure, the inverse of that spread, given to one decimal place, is 2.5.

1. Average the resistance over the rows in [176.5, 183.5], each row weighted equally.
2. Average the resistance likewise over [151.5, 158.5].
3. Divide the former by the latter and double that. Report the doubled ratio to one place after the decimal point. 3.4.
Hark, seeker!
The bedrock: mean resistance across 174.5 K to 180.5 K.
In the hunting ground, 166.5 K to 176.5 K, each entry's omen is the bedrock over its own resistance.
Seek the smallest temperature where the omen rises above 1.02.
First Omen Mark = 167 K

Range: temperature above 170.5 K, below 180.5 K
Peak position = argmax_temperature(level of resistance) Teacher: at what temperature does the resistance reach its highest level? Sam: 178 K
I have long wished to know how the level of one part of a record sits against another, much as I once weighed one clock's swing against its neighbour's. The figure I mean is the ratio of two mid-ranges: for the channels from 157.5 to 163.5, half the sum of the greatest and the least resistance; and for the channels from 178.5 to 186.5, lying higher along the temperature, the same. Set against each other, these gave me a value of 0.44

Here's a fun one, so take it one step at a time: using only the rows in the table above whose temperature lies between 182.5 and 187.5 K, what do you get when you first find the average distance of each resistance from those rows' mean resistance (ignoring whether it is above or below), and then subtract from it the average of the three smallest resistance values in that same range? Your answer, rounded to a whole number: -17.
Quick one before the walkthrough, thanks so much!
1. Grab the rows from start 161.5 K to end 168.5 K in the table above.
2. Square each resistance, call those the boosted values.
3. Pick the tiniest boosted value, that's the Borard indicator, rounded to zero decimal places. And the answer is 33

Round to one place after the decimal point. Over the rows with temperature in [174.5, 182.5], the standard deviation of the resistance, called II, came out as 0.1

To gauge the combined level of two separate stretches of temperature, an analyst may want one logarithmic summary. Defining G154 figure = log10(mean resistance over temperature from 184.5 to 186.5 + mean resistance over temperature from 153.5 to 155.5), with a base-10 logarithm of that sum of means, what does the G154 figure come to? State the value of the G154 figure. 1.45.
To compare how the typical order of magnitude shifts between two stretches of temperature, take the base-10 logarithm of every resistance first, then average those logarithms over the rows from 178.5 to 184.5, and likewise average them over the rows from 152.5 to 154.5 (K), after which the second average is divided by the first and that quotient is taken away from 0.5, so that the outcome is -0.337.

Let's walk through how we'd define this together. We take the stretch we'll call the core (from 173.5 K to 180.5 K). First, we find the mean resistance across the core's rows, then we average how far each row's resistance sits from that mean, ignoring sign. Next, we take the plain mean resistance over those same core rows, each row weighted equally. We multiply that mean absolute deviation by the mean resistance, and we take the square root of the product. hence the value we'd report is 2.0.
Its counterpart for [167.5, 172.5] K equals 4.1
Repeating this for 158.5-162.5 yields 2.6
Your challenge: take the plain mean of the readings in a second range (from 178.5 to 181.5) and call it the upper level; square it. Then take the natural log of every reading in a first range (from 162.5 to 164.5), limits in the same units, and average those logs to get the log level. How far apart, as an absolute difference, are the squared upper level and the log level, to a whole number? 313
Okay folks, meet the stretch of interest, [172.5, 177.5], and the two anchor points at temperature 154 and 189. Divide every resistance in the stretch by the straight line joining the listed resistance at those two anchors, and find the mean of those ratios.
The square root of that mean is 1.07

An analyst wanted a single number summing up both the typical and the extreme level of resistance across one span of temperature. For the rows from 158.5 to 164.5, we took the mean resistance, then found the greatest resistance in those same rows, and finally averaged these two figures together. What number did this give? 8.4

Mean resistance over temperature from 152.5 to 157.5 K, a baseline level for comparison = 10.5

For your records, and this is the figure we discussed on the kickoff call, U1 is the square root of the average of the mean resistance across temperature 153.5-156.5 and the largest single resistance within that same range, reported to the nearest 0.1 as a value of 3.3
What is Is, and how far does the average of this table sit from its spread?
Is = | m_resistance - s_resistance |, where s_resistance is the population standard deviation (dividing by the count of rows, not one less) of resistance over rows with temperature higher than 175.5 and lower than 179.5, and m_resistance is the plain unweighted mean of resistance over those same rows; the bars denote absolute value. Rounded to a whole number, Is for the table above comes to 18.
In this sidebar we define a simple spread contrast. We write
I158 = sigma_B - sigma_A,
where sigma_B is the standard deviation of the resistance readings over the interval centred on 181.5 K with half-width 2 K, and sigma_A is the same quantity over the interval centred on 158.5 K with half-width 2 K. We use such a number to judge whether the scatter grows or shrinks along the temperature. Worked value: -0.5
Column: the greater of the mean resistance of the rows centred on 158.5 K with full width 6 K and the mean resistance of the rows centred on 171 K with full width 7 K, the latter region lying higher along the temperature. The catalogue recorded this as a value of 15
